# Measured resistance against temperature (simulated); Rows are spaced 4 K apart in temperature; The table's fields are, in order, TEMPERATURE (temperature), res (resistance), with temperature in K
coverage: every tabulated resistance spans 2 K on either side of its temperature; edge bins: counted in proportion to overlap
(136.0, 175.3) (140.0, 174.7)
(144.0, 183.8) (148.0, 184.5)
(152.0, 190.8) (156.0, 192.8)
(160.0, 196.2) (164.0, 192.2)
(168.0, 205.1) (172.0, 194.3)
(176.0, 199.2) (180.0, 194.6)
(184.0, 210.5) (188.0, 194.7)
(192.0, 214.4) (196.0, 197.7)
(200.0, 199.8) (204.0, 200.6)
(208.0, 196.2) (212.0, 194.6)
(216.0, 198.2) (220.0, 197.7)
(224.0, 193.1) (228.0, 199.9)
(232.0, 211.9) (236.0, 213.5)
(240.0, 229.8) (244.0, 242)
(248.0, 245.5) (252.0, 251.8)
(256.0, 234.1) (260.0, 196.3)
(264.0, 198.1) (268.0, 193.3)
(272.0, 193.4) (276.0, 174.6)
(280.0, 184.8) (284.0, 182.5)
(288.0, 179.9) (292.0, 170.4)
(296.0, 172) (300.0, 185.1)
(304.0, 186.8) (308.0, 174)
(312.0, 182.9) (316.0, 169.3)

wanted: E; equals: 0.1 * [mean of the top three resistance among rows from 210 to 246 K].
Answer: 23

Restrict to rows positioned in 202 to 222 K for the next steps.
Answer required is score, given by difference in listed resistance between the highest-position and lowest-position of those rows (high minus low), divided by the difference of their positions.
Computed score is -0.18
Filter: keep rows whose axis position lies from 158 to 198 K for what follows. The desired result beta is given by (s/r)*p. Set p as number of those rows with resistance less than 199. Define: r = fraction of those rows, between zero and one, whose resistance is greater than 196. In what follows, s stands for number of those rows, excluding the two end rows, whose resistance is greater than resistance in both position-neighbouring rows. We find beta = 40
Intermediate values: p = 6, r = 0.600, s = 4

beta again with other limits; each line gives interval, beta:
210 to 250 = 5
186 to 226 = 30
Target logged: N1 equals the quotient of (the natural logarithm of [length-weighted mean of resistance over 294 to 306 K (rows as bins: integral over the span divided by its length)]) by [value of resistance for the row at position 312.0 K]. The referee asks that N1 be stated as 0.0284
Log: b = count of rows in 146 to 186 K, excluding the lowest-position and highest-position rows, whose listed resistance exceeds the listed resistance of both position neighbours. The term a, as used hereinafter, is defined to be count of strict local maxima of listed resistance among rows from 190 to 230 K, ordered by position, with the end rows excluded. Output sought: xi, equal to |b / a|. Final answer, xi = 1.5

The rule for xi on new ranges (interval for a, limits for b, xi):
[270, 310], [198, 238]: 1.0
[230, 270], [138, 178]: 1.0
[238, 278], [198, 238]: 0.7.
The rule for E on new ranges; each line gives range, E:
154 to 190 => 20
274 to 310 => 19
